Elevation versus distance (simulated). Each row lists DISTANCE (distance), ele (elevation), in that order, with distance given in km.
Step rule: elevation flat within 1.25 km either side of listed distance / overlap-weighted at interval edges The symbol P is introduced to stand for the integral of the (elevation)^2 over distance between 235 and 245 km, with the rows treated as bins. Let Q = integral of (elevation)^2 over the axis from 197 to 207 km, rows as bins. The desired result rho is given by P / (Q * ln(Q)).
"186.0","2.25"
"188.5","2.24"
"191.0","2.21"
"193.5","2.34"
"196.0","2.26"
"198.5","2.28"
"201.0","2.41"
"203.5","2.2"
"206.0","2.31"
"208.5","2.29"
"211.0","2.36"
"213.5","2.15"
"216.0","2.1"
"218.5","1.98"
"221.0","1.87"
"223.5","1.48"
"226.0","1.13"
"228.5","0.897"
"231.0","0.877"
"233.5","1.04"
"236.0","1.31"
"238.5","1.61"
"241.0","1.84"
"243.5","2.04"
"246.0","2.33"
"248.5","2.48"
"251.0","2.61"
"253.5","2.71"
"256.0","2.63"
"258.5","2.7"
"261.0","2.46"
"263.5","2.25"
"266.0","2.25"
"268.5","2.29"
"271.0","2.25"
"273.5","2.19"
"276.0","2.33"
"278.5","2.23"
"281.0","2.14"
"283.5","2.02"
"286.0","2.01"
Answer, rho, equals 0.15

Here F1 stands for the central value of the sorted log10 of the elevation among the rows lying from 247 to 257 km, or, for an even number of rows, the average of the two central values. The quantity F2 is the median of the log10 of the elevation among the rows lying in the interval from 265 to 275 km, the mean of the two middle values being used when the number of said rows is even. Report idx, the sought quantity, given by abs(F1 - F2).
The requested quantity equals 0.07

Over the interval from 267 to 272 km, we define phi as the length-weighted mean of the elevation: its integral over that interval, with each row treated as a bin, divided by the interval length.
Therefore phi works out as 2.27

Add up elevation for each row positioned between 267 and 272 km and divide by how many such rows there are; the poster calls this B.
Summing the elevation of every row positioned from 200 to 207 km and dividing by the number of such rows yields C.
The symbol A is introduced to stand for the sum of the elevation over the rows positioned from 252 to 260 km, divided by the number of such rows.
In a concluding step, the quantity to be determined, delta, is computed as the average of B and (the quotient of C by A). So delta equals 1.57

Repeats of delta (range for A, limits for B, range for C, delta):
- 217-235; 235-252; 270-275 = 1.85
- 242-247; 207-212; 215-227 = 1.55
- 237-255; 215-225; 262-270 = 1.44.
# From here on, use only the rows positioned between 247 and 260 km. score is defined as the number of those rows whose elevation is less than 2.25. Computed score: 0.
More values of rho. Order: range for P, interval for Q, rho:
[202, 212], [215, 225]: 0.43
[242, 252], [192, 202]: 0.26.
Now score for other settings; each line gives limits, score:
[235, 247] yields 4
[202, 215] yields 2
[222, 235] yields 5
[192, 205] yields 1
